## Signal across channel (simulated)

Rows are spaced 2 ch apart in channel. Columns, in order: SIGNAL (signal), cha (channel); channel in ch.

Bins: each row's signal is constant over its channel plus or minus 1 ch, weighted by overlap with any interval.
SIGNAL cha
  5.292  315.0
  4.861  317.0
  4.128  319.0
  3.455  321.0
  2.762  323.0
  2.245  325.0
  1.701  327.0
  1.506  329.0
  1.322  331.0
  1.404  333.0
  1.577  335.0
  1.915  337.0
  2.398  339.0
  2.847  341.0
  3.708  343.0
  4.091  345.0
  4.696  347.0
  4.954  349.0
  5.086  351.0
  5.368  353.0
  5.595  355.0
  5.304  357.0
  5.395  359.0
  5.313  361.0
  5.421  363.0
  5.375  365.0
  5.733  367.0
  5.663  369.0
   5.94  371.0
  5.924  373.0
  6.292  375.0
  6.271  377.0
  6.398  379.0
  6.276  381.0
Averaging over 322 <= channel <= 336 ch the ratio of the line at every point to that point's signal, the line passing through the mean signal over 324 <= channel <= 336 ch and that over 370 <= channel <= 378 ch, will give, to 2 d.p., 0.95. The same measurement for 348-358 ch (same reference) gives 0.75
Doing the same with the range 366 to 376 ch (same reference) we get 0.98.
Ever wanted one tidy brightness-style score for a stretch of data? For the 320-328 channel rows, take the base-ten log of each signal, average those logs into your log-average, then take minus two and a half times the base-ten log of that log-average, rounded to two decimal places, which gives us 1.02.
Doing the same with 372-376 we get 0.26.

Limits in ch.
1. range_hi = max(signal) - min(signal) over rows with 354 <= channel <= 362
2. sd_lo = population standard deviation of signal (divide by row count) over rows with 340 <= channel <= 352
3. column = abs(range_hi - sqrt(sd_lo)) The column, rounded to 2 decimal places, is 0.59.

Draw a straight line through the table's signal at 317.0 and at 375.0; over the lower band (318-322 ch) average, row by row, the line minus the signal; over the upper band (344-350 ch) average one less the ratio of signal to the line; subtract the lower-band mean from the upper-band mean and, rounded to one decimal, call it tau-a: -1.0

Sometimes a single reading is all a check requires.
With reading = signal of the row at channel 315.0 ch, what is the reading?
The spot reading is 5.292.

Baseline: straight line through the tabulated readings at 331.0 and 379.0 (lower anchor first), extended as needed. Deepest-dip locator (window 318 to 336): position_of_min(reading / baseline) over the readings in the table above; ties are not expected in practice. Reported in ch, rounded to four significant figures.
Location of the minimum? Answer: 335.0 ch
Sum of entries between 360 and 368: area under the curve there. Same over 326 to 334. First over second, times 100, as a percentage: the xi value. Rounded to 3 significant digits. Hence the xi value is 368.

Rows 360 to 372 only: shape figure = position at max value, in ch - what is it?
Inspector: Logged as 371.0 ch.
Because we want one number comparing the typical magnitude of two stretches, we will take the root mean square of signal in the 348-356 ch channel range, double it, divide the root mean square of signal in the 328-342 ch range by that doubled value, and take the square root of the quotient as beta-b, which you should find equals 0.428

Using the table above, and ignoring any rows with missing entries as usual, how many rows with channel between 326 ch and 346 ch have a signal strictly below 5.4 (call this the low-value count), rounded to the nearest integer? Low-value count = 10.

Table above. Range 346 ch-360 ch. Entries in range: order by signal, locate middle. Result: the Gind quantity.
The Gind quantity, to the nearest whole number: 5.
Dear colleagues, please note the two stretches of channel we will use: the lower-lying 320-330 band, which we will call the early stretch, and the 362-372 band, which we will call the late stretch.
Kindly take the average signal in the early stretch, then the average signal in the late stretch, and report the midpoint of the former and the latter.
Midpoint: 3.98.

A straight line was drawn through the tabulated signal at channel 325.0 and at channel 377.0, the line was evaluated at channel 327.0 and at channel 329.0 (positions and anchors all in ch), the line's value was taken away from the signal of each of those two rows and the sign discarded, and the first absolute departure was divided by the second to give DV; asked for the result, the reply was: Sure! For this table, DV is 0.7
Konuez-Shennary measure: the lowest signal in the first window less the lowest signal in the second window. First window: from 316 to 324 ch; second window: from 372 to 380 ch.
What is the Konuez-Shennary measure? -3.2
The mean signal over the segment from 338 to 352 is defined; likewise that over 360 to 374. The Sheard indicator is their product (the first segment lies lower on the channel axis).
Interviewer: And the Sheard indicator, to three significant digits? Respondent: 22.3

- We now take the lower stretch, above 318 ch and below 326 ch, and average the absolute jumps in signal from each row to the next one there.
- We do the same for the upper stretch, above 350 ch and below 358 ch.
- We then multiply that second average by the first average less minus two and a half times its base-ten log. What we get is 0.03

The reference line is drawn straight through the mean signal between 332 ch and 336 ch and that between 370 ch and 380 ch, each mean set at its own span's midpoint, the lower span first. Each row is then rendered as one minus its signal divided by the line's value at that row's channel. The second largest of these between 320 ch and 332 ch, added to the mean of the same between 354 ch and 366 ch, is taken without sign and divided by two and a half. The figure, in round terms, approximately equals 0.34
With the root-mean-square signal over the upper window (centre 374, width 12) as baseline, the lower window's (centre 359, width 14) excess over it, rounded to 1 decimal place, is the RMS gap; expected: -0.7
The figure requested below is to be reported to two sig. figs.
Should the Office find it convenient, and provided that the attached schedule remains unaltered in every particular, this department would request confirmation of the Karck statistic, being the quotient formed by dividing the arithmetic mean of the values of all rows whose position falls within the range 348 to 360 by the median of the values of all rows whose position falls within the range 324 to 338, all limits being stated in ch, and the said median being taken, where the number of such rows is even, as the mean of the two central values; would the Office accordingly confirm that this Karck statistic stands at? 3.4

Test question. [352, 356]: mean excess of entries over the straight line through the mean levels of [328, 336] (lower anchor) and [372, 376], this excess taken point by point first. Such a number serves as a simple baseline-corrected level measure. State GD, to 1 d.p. 1.6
